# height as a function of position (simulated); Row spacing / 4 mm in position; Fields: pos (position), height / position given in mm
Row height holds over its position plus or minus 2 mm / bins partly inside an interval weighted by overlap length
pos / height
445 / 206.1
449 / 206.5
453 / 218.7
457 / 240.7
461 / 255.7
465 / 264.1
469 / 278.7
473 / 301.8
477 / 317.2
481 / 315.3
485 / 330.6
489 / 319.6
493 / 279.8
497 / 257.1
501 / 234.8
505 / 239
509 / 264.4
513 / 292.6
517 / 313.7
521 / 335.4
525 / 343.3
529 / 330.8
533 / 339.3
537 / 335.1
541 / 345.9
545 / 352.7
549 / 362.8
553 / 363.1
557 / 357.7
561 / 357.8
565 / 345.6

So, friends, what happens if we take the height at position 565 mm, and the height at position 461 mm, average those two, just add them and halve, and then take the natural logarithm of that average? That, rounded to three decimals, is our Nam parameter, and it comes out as 5.706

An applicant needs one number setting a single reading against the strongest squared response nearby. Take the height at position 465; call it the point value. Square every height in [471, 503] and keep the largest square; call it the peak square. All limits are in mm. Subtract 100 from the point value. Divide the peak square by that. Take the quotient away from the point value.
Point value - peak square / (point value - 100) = -402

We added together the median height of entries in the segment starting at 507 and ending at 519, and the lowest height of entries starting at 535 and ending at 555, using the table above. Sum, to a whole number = 628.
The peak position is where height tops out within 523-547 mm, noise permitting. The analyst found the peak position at 545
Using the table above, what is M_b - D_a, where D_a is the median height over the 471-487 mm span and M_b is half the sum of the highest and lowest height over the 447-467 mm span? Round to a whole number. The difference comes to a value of -81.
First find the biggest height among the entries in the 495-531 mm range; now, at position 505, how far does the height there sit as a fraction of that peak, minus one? -0.30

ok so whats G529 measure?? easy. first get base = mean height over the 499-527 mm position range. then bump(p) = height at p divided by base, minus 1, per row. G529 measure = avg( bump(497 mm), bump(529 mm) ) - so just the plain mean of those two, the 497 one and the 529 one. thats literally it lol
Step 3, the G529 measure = 0.02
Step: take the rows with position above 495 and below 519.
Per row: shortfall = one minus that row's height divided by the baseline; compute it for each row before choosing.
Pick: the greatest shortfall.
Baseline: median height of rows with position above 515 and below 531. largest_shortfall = 0.30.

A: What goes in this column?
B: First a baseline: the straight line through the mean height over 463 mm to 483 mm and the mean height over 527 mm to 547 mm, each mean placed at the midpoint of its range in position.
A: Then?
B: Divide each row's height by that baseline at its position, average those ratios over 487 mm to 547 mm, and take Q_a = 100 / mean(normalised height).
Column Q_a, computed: 107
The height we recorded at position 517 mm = 313.7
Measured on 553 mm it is 363.1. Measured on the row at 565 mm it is 345.6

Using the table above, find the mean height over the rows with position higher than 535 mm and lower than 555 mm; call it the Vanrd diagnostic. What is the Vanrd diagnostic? 352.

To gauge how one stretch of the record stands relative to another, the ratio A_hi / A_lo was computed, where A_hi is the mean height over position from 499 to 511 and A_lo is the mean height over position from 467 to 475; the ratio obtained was 0.85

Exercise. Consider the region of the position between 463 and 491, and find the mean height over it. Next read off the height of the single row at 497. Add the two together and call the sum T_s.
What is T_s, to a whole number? 561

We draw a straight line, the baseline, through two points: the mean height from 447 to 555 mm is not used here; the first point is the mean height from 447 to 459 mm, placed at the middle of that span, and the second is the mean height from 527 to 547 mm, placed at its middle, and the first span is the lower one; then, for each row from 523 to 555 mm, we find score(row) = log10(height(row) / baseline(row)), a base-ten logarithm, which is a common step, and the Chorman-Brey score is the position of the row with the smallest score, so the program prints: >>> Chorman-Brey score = 537 mm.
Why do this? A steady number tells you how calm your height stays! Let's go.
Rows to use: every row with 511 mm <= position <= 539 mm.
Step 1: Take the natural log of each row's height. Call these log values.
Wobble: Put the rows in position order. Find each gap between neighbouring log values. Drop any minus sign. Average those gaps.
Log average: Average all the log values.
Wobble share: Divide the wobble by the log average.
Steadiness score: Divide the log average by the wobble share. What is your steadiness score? 857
